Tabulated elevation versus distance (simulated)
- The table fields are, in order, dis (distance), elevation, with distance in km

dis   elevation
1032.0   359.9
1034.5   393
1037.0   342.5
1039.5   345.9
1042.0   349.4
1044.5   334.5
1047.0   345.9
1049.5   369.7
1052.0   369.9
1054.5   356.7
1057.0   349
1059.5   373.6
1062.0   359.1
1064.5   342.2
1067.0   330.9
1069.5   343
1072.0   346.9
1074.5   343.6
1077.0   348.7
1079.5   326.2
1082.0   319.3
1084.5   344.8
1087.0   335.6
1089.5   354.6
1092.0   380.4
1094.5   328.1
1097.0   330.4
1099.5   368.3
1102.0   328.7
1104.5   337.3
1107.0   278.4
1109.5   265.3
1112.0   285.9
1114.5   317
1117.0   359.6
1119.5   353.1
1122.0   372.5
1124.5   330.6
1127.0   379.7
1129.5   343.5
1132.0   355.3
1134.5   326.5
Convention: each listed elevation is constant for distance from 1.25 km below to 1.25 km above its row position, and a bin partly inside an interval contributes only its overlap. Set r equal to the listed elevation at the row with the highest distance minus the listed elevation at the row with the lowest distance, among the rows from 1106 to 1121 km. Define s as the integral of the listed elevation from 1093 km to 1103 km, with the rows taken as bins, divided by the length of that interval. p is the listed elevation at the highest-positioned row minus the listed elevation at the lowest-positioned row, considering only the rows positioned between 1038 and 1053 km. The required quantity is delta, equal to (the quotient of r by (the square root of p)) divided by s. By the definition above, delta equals 0.04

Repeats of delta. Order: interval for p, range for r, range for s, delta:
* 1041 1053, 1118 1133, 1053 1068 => 0.00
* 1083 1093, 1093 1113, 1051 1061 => -0.02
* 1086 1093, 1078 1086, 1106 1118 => 0.01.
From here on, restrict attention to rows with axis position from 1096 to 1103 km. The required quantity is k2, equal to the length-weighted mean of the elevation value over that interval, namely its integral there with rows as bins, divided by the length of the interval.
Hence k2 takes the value 343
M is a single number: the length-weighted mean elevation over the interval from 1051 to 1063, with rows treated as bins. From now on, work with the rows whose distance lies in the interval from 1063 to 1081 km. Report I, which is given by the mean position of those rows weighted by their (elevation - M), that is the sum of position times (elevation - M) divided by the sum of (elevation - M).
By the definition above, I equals 1072.2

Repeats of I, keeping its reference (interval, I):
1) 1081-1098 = 1088.7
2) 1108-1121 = 1111.8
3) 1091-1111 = 1105.6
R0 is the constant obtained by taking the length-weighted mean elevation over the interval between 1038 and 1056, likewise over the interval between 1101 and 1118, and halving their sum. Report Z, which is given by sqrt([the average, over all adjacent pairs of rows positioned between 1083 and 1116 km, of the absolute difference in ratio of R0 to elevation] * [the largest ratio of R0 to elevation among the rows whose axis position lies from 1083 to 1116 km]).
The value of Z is 0.32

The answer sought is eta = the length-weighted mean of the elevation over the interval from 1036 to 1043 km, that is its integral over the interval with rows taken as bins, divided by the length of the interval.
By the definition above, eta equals 346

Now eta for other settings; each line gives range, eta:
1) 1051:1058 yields 358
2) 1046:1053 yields 362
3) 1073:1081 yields 339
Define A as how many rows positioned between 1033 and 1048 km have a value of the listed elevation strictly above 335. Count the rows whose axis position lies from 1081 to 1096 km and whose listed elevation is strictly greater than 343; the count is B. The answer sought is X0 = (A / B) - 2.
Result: -0.3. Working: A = 5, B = 3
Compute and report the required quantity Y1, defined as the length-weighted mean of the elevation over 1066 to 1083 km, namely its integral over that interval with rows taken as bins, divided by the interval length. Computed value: 337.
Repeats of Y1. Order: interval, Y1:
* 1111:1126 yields 338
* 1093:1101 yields 343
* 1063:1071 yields 340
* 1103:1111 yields 295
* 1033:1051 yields 355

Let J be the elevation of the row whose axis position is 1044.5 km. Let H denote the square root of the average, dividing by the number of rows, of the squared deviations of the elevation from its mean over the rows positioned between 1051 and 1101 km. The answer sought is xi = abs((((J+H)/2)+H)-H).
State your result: 175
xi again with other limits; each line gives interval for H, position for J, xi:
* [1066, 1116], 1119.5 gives 190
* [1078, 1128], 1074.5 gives 187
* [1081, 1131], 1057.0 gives 190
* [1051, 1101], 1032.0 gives 188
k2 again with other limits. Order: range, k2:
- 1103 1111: 295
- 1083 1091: 345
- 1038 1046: 343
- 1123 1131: 352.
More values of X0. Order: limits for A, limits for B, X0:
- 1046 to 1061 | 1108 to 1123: 0.0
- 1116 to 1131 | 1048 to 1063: -1.2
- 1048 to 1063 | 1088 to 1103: 0.0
